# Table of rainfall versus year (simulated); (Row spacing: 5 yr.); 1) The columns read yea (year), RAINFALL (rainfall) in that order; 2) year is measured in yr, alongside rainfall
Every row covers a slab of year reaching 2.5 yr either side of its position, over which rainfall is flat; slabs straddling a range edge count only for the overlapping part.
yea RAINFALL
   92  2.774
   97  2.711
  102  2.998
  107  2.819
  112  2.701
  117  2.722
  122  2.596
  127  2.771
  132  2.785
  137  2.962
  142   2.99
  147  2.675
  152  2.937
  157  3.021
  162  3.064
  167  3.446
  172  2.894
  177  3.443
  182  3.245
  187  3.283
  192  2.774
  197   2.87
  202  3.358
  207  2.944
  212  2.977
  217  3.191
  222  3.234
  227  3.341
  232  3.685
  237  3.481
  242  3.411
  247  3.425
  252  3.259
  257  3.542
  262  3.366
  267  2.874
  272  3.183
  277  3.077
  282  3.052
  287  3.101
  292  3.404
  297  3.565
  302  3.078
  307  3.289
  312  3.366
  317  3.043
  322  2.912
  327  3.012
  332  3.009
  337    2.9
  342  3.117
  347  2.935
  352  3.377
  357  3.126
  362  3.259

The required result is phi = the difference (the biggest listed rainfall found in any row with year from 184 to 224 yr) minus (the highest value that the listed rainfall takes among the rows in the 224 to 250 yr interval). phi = -0.33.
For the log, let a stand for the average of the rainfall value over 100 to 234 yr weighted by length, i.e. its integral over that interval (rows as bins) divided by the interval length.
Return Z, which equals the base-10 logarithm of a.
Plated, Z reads 0.481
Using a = 3.02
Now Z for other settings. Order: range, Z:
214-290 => 0.516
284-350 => 0.496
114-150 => 0.445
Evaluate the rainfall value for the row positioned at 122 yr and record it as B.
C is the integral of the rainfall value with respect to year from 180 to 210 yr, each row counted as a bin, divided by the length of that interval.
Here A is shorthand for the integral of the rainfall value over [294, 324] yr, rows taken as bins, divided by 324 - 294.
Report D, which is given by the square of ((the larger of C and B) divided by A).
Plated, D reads 0.9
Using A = 3.22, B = 2.596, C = 3.07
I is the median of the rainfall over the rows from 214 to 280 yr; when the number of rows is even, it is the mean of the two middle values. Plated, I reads 3.34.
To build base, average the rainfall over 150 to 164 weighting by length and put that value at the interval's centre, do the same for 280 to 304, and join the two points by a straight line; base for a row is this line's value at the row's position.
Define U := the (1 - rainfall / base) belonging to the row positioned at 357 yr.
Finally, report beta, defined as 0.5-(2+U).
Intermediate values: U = 0.07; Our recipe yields -1.57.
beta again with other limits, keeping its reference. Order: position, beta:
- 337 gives -1.63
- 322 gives -1.62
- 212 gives -1.54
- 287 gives -1.54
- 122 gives -1.62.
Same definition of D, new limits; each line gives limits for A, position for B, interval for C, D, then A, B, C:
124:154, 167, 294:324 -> 1.5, 2.85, 3.446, 3.22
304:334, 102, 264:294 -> 1.0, 3.11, 2.998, 3.11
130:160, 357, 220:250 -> 1.4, 2.90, 3.126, 3.43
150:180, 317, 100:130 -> 0.9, 3.14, 3.043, 2.76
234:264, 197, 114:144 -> 0.7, 3.42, 2.87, 2.80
